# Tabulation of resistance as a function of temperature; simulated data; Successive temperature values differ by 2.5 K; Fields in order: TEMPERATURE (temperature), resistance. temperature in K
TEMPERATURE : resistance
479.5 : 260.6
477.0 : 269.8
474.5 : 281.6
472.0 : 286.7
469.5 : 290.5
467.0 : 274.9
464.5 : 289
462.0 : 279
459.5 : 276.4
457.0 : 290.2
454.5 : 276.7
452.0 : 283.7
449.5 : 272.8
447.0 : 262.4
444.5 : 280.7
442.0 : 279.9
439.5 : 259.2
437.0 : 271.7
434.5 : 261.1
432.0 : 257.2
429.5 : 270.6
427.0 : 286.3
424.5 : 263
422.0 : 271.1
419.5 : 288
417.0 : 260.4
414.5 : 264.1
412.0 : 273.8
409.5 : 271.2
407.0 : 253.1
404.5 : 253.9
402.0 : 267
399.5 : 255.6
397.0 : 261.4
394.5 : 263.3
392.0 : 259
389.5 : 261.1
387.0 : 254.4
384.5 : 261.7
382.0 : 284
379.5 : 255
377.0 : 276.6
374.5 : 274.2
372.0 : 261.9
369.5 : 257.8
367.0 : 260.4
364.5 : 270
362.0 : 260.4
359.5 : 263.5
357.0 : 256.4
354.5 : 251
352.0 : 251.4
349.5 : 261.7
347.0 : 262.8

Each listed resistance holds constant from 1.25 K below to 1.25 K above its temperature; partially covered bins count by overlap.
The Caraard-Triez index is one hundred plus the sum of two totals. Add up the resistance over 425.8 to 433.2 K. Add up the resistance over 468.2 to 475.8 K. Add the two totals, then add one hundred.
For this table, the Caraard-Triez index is 1773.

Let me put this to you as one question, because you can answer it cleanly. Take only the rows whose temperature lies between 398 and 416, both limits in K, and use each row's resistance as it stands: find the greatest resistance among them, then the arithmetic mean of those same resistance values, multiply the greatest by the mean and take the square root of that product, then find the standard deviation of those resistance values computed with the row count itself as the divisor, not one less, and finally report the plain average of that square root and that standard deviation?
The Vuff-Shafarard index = 138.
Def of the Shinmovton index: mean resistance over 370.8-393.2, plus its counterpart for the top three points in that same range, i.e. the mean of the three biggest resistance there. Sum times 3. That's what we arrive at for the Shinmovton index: 1631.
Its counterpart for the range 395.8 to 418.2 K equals 1599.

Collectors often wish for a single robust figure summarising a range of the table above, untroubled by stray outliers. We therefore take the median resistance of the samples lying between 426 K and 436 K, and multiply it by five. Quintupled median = 1329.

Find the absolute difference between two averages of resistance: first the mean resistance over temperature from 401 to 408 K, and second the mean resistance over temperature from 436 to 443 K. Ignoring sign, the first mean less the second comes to 12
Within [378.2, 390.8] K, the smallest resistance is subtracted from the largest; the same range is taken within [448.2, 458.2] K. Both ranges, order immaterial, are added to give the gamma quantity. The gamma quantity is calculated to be 47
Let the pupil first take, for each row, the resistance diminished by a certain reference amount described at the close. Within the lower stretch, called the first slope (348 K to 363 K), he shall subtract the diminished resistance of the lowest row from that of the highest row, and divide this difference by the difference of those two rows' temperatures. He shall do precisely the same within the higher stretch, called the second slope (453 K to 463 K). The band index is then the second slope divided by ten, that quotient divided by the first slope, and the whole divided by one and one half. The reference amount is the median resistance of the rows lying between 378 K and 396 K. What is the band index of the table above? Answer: -0.20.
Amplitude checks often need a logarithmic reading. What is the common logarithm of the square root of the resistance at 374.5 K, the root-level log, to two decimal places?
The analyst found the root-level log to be 1.22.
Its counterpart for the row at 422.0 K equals 1.22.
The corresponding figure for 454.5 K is 1.22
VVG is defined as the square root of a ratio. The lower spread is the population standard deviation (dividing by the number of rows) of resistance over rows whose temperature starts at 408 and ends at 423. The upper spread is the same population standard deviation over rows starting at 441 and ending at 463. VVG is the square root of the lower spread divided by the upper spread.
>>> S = 1.10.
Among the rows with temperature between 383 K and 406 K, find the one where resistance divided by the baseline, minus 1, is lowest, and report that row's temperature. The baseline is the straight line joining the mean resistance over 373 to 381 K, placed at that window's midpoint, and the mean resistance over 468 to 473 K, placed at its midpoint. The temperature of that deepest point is 404.5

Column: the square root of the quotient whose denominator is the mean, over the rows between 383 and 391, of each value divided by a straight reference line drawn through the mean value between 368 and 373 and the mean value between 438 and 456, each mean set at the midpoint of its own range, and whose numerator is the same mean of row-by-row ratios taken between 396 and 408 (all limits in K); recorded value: 0.99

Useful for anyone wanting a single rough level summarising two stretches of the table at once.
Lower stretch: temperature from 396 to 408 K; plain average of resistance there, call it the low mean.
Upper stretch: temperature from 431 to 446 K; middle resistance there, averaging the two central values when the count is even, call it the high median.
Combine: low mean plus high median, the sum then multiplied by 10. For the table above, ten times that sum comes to 5246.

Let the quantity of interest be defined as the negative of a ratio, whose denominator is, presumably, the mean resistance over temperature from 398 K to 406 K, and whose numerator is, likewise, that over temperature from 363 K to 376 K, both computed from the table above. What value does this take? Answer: -1.02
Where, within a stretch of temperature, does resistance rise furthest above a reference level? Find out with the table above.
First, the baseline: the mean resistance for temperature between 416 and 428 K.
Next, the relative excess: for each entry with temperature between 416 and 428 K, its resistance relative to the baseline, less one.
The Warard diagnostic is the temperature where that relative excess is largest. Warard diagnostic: 419.5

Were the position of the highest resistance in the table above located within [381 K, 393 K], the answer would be 382.0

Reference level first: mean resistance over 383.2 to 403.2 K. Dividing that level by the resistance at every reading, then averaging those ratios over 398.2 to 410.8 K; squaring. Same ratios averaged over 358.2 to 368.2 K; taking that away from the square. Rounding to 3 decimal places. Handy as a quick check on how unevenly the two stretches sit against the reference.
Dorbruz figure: 0.015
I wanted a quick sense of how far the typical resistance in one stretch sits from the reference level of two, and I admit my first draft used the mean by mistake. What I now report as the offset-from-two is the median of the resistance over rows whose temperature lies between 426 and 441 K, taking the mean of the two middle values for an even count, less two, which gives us 264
